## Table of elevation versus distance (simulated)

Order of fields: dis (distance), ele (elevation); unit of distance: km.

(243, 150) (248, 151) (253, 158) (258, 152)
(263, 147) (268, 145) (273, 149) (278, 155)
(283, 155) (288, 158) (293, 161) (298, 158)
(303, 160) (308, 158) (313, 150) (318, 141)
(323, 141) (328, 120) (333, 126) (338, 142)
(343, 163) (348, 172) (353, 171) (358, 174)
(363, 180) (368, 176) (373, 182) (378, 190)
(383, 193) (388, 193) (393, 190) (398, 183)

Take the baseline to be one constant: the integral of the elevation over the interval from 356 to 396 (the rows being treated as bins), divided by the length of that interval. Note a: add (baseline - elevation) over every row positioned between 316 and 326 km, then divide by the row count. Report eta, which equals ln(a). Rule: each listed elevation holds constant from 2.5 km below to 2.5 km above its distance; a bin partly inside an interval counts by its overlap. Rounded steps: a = 44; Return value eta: 3.8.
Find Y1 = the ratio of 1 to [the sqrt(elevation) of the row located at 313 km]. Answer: 0.082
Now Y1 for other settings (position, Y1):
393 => 0.073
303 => 0.079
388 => 0.072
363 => 0.075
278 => 0.080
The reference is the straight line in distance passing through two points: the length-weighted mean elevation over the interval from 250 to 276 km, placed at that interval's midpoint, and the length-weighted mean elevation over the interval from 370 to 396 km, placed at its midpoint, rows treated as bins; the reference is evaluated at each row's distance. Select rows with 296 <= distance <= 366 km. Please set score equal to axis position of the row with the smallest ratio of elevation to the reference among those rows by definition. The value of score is 328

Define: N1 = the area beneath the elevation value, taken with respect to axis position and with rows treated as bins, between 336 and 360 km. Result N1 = 3952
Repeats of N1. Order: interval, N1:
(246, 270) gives 3617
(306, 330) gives 3411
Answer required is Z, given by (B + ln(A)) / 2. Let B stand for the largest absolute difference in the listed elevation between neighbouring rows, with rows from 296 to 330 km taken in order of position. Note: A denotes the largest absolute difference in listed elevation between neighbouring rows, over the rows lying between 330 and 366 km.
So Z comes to 12.0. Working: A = 21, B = 21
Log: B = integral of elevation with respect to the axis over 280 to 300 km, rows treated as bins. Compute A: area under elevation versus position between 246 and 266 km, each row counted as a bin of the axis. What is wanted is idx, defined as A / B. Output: 0.96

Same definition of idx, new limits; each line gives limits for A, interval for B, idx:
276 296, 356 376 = 0.88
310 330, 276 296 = 0.88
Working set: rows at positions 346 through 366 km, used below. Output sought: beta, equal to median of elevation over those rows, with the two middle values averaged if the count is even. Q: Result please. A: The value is 173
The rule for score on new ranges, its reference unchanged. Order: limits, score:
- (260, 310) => 268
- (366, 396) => 368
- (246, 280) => 268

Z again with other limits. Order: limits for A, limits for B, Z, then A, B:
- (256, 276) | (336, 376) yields 11.3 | 5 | 21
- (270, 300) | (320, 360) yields 11.4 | 6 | 21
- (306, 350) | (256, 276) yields 4.0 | 21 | 5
